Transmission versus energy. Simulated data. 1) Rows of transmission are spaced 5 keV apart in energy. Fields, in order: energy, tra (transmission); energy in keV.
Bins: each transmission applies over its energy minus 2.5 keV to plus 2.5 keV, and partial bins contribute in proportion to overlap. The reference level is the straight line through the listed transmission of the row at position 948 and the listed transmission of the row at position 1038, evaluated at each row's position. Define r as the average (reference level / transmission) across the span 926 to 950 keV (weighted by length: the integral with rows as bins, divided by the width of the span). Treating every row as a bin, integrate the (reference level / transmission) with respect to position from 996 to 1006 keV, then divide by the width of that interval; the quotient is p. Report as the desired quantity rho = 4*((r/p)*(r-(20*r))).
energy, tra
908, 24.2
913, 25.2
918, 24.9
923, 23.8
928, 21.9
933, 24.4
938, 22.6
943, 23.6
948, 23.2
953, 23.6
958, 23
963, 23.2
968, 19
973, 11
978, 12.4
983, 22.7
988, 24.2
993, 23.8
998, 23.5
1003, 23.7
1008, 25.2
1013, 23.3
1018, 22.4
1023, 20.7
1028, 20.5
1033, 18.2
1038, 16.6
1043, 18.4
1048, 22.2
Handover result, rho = -100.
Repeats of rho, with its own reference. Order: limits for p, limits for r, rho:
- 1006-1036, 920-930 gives -107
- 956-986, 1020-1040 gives -49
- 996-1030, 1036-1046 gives -80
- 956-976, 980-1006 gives -44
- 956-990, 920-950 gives -67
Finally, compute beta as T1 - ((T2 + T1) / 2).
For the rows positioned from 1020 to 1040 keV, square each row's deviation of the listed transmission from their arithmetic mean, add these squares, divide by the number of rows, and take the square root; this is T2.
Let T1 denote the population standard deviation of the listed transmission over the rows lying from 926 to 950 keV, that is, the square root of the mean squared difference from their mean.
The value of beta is -0.4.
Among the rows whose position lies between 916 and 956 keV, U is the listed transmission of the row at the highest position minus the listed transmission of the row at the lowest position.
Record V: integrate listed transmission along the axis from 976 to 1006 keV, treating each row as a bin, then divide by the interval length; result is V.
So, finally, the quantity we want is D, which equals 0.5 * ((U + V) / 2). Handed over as 5.2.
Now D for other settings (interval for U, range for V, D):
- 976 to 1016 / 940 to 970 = 8.4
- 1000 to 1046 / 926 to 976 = 4.0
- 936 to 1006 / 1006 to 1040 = 5.5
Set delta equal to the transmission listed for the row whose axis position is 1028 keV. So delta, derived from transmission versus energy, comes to 20.5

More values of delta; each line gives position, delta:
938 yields 22.6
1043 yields 18.4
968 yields 19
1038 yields 16.6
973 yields 11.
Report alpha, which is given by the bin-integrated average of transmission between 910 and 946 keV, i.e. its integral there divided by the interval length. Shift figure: 24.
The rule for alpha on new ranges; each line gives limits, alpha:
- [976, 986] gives 18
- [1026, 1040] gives 18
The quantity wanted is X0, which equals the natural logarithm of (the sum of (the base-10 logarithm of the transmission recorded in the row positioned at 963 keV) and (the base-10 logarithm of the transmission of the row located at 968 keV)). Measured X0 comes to 0.97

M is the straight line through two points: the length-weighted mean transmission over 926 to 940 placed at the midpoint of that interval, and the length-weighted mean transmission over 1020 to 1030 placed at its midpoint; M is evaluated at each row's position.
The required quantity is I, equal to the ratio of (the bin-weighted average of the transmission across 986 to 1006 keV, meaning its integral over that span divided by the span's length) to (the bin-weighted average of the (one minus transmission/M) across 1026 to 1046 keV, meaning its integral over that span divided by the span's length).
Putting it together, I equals 249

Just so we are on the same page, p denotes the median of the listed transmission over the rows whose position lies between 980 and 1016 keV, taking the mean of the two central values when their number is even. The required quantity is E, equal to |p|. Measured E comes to 23.7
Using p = 23.7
